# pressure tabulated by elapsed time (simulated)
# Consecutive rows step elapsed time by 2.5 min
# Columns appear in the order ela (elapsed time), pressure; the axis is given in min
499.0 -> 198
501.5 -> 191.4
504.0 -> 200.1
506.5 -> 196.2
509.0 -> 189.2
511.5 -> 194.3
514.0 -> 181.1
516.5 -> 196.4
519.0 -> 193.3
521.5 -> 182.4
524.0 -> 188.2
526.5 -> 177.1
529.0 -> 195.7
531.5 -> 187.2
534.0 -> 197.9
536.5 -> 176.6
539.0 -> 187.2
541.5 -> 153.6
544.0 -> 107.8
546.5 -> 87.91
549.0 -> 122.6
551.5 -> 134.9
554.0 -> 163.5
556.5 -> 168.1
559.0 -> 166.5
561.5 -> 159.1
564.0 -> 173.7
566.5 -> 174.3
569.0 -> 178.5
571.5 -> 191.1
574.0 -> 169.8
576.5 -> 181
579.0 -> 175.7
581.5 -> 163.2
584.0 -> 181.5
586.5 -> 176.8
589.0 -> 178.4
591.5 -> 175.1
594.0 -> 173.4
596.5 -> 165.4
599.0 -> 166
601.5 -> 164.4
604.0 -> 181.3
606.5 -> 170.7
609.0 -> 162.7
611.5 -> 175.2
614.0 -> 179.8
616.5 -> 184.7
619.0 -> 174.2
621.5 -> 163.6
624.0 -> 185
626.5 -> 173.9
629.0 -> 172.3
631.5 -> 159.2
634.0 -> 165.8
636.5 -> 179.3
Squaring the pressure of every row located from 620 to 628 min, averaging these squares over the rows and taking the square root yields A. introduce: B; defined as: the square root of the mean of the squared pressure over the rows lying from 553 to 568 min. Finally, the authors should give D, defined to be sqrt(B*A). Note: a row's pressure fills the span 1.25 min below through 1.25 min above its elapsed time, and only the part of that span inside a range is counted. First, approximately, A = 174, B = 168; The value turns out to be 171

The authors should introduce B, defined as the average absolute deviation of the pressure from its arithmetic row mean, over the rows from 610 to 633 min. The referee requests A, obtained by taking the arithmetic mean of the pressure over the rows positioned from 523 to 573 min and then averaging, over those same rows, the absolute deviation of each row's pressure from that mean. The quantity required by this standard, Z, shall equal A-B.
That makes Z 16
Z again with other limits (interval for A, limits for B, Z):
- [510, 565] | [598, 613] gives 17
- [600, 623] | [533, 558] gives -23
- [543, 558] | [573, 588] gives 19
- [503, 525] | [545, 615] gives -7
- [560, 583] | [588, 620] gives 1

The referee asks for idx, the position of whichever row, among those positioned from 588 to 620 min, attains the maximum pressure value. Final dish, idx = 616.5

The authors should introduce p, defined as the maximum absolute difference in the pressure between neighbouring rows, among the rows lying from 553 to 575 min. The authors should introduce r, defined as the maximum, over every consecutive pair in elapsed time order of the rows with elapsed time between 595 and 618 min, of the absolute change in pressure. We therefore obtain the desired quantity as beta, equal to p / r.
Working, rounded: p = 21.3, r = 17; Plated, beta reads 1.3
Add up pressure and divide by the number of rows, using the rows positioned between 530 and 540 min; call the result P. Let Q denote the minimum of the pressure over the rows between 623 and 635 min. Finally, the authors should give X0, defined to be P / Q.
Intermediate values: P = 187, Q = 159.2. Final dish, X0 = 1.2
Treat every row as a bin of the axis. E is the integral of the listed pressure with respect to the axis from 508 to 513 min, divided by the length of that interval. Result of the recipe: 191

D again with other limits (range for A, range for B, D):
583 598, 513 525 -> 182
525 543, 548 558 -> 165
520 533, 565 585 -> 182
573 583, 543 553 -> 141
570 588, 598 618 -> 175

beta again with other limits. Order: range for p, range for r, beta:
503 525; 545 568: 0.4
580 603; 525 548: 0.4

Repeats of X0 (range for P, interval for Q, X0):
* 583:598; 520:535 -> 1.0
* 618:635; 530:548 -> 1.9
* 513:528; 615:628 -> 1.1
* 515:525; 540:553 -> 2.2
